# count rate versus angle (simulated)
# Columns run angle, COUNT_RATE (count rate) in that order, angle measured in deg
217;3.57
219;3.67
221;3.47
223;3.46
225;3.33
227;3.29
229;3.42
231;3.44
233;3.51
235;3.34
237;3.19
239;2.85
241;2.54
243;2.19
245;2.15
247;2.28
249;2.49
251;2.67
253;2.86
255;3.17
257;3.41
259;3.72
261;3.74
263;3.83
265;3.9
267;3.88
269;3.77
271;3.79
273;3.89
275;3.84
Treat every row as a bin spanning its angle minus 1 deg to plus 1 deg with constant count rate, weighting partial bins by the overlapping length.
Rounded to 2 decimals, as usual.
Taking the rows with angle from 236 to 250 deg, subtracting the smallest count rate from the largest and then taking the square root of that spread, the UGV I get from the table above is 1.02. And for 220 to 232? 0.42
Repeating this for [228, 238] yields 0.57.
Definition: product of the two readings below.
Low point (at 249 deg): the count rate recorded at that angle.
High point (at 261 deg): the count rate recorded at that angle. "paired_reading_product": 9.3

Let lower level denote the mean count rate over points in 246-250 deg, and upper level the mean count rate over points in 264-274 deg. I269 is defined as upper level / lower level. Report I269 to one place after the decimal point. 1.6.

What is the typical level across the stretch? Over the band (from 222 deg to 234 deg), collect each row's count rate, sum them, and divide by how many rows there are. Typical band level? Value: 3.41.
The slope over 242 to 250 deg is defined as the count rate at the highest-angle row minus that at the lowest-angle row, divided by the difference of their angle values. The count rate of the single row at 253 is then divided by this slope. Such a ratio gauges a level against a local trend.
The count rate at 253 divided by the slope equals 57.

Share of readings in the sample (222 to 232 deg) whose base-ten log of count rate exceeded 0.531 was 0.60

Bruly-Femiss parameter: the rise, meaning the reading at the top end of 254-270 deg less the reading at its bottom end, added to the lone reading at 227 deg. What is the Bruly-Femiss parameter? 3.9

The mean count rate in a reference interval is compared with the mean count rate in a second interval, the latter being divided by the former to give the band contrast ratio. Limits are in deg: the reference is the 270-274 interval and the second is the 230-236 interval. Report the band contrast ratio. 0.9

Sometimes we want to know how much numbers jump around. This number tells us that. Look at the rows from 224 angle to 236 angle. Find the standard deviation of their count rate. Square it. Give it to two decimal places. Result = 0.01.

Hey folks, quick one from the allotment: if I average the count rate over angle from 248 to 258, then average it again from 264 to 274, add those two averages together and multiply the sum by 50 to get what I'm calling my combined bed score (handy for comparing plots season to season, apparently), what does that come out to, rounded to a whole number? 338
